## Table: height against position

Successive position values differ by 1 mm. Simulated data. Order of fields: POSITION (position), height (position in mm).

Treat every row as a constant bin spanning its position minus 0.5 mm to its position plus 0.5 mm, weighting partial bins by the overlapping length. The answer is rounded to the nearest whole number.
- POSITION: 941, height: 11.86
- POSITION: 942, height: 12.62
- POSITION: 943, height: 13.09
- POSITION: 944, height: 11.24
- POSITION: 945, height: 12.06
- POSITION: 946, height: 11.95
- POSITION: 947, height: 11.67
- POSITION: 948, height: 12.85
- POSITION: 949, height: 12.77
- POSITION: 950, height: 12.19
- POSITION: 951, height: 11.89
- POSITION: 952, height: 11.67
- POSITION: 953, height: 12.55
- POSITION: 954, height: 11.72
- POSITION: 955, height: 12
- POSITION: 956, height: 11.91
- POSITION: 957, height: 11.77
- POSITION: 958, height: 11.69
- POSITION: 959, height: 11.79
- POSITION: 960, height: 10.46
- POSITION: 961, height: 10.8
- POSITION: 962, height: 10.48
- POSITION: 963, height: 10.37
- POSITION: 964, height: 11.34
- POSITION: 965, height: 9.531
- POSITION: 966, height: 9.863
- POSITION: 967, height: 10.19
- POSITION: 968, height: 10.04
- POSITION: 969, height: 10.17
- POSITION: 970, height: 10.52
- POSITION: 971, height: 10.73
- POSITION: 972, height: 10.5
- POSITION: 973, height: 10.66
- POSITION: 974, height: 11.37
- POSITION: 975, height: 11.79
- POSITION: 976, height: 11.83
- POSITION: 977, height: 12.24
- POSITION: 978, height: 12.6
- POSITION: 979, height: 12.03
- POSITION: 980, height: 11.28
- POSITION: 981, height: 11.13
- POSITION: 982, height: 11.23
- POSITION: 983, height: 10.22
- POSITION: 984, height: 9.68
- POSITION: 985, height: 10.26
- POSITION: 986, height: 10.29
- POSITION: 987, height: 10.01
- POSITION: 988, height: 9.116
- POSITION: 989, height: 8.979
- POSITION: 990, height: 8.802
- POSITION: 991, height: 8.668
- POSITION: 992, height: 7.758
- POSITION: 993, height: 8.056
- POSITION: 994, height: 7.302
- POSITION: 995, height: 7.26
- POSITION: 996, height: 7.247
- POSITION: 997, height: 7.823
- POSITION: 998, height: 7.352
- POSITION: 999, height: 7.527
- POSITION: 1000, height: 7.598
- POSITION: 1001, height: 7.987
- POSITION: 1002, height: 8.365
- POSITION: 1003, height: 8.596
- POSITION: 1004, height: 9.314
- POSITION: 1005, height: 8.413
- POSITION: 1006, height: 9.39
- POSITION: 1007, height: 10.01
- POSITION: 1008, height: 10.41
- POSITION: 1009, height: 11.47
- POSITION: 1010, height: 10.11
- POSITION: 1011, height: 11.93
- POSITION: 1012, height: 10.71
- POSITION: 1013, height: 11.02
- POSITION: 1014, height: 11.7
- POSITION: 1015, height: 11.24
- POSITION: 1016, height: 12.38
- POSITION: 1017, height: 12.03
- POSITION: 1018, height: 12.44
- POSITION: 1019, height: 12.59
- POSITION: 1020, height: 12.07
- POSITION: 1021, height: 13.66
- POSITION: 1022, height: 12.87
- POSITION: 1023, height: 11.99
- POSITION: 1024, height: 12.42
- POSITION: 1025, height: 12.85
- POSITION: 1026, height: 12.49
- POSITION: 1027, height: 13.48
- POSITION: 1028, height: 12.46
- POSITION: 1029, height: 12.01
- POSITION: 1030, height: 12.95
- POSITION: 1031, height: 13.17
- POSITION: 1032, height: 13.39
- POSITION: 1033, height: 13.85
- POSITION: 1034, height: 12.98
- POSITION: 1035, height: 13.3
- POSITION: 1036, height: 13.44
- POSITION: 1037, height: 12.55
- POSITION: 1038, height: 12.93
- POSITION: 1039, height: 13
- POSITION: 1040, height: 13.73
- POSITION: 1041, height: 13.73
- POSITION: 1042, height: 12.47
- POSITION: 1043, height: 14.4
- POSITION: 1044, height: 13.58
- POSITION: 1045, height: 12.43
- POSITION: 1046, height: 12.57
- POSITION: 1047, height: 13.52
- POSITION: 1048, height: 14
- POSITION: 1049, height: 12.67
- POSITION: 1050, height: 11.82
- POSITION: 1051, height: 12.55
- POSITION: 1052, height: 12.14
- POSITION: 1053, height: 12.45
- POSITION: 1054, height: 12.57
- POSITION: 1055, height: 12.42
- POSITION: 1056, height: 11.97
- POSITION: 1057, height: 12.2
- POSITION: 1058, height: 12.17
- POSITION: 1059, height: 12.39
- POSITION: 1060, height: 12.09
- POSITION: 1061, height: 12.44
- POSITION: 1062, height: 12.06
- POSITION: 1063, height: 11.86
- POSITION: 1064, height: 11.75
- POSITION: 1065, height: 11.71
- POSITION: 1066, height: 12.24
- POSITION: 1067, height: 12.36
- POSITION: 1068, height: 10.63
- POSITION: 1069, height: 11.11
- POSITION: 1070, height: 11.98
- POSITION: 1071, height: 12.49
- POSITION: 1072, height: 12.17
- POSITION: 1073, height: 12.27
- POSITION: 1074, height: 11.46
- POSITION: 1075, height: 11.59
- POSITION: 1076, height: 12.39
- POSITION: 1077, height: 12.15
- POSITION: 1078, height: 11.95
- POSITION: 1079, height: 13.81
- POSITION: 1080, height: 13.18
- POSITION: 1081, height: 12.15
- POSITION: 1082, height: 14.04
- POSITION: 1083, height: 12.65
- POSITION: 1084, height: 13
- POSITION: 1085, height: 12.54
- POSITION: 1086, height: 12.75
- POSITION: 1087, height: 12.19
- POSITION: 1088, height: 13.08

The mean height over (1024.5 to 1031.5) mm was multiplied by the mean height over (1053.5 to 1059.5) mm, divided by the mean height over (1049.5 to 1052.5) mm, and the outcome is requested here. 13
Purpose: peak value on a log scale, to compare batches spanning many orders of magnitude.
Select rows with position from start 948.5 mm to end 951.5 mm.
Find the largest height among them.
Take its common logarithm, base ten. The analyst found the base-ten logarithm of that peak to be 1.11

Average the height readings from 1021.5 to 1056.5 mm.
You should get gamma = 12.9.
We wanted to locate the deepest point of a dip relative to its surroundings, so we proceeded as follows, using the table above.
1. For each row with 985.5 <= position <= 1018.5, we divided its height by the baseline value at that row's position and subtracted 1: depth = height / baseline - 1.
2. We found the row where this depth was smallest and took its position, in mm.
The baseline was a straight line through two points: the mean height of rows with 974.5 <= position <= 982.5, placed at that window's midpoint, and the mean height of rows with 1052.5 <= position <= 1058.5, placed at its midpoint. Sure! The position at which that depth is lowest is 996 mm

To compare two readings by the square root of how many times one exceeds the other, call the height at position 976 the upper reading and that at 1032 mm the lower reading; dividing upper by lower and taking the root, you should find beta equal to 0.94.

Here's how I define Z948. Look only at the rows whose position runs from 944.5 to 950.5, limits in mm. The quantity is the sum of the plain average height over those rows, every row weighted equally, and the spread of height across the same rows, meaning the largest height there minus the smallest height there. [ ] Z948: 13.4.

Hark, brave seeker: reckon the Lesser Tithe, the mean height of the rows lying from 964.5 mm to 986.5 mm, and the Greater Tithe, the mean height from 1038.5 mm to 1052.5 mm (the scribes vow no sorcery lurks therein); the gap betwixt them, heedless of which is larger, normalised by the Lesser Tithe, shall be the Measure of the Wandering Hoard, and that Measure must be 0.20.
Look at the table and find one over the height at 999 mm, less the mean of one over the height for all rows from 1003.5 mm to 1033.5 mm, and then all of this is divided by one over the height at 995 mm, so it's 0.34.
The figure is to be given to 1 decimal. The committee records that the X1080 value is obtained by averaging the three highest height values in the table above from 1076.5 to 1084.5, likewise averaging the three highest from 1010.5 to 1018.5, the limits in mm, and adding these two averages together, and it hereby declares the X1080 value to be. 26.0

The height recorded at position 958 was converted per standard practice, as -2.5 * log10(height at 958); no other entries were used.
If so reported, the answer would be -2.67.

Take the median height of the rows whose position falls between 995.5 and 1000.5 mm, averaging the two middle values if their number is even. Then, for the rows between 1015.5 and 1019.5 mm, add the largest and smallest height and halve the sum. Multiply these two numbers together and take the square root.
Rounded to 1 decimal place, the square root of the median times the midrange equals 9.6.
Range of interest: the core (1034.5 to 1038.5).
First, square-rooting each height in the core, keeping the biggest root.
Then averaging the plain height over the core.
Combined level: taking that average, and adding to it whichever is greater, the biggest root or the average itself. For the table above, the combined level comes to 26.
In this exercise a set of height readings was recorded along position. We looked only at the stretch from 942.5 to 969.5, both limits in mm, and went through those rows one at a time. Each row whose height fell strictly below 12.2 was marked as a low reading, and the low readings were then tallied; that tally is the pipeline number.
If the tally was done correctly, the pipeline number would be 23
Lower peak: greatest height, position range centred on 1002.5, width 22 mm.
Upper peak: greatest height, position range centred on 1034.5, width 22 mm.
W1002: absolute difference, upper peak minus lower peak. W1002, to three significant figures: 2.47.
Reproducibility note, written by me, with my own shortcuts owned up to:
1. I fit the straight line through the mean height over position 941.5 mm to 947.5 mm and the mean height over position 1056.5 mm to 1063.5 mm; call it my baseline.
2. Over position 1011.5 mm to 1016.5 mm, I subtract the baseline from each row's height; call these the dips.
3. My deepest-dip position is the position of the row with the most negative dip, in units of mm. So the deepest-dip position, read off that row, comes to 1012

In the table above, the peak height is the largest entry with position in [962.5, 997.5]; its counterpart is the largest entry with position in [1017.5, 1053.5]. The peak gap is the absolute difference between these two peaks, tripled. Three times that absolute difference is 5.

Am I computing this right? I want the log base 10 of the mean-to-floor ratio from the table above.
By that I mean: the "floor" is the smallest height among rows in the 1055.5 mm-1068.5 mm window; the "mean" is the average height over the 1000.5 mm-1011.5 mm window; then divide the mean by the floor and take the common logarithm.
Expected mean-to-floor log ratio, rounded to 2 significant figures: -0.043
